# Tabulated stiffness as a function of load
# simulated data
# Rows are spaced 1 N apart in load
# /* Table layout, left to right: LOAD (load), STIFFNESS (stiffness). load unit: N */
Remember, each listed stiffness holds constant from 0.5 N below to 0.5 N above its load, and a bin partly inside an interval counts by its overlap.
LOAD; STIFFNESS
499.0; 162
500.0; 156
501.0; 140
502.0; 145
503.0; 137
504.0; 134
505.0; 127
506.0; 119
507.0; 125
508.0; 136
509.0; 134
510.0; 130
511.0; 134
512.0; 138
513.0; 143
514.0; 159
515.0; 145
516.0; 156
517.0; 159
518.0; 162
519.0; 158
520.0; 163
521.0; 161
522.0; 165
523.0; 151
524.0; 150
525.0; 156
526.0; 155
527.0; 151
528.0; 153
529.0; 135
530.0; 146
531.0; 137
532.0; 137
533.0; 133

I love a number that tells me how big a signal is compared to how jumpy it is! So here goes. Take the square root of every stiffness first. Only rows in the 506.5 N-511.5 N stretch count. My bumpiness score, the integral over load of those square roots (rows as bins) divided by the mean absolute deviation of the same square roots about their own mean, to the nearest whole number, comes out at 381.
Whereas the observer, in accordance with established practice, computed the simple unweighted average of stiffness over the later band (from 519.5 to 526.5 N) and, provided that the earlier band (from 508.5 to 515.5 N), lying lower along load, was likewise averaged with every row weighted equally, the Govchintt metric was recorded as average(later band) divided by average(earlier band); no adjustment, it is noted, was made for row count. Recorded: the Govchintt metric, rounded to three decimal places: 1.120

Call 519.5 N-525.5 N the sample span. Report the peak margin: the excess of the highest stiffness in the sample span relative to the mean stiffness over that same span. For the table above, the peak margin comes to 7.3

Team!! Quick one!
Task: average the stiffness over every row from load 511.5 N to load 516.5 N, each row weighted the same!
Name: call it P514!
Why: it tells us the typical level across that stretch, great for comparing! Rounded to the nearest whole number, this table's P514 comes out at 148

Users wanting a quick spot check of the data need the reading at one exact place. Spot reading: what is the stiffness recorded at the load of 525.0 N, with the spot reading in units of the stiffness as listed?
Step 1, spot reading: 156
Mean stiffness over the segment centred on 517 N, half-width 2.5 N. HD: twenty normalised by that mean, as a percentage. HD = 12.8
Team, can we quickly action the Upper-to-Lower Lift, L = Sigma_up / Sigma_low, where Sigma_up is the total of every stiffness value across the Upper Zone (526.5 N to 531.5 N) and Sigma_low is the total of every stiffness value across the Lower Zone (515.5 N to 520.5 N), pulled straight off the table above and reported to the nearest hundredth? 0.90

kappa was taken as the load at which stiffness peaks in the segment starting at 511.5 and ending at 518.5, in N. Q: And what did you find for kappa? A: 518.0 N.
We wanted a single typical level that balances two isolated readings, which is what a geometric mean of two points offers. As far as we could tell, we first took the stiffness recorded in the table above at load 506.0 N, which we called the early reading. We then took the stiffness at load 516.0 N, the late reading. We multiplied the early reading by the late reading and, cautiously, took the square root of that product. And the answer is 136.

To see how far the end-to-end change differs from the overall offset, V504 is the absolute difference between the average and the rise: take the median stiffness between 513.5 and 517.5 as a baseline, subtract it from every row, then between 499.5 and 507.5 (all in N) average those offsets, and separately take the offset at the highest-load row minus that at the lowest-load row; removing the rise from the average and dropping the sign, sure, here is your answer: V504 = 9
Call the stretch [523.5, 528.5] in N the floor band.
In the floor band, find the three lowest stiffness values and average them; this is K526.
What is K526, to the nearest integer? 151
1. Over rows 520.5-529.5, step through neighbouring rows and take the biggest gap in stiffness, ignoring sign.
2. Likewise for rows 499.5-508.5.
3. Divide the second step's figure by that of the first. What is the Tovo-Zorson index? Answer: 0.89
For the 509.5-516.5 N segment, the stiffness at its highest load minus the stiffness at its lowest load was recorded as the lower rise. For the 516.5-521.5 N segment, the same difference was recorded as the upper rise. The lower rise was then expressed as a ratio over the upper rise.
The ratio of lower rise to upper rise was 13.0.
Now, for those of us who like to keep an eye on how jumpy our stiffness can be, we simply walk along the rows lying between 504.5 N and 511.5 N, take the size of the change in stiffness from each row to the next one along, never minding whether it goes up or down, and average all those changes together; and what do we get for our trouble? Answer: 5.8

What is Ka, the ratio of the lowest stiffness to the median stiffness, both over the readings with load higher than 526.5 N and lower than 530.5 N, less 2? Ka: -1.09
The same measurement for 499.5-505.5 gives -1.08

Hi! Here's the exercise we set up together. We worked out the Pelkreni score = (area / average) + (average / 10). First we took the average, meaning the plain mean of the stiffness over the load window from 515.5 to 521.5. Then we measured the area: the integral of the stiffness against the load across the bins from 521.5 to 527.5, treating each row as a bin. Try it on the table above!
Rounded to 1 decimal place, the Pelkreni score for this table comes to 21.8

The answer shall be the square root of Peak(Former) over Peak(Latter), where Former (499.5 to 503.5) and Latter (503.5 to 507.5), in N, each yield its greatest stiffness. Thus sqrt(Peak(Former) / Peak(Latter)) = 1.079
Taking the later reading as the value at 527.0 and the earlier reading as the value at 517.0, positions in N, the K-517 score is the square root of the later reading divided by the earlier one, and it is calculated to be 0.97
